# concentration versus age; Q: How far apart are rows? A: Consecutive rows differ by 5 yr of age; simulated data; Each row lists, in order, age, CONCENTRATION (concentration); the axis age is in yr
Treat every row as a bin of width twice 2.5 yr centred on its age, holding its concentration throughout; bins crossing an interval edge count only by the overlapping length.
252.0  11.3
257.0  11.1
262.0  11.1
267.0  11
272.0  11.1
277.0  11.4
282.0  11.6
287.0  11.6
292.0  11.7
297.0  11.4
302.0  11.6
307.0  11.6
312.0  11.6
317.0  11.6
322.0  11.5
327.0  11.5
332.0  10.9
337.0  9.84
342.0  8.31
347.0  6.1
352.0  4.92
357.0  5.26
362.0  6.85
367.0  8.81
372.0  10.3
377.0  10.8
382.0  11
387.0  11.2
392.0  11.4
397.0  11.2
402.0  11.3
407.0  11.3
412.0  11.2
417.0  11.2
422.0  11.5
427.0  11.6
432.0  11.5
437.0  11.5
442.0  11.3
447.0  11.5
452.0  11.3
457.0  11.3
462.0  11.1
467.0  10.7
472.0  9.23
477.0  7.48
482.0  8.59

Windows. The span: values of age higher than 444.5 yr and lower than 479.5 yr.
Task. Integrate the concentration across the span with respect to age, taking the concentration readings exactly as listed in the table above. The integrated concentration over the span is 363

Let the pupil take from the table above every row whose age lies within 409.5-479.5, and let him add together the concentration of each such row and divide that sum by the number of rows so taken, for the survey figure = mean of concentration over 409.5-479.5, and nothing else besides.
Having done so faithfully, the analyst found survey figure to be 10.9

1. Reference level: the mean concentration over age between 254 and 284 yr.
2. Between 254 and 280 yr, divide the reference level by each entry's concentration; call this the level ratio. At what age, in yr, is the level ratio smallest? 277.0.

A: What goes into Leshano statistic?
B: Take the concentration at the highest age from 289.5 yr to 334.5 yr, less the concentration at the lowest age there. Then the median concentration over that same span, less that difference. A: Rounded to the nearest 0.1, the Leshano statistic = 12.4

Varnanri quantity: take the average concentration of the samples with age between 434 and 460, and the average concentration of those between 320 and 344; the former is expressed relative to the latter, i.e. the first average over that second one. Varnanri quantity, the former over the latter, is 1.09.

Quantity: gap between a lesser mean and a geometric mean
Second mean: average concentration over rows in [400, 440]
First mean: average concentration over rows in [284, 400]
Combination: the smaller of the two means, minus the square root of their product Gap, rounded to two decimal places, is -0.65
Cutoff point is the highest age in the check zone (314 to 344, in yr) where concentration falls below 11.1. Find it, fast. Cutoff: 342.0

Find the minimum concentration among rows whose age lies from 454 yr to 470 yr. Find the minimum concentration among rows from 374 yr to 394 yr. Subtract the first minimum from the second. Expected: 0.1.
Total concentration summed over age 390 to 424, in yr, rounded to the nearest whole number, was 79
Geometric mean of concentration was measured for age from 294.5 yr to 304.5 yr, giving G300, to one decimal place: 11.5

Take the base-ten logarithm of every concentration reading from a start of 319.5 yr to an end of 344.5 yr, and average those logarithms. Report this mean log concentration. 1.01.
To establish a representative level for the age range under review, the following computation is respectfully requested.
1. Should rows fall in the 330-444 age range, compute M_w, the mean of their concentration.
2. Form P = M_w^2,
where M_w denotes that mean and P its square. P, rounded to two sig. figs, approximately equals 99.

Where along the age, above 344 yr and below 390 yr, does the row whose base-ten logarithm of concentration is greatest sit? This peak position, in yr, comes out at 387.0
